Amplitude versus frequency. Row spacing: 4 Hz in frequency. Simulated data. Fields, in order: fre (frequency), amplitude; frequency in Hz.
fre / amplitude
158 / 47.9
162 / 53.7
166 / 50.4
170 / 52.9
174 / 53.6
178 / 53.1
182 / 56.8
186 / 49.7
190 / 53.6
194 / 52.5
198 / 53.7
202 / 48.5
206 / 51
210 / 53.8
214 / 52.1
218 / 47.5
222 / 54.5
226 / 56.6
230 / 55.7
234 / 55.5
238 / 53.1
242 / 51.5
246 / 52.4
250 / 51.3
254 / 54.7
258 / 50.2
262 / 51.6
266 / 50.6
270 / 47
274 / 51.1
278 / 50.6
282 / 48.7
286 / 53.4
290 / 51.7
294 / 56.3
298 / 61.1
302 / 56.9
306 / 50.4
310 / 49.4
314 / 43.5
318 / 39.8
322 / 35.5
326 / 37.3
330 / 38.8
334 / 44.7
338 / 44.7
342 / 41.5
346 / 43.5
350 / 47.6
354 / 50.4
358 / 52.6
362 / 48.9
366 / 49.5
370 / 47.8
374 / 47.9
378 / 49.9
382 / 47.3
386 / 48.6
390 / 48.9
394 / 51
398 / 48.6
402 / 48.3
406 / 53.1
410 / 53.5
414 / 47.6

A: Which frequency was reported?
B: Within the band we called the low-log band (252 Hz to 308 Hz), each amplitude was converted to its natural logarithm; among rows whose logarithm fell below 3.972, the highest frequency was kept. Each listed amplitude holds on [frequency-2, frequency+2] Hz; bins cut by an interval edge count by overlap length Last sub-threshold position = 306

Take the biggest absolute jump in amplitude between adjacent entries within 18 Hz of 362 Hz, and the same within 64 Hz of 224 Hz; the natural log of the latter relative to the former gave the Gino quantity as 0.5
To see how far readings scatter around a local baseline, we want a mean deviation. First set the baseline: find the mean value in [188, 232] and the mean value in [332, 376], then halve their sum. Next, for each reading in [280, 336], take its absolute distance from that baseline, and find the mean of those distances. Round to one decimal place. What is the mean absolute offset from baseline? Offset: 6.6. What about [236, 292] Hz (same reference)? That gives 1.9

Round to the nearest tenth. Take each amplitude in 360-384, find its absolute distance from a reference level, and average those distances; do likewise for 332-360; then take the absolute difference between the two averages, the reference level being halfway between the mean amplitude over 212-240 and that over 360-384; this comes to 2.6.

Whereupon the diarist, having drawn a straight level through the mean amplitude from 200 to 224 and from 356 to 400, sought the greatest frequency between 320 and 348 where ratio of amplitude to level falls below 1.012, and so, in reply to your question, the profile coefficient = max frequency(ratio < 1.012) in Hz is 346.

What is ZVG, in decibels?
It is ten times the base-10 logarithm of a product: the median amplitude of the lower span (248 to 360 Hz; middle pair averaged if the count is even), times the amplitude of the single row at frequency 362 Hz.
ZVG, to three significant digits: 33.9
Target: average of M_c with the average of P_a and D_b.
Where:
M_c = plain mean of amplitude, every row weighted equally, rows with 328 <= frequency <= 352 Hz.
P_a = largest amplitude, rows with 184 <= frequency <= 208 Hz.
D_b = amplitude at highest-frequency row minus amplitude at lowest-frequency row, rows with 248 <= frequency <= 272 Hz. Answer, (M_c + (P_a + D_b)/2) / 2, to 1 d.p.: 34.1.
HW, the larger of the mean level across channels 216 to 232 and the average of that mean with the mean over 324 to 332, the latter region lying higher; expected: 53.6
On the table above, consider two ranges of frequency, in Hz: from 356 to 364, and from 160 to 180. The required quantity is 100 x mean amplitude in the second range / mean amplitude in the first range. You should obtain 104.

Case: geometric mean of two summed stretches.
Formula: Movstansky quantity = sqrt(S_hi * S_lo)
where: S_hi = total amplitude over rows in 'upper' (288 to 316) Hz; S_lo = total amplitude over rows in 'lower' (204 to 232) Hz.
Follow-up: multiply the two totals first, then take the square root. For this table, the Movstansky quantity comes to 370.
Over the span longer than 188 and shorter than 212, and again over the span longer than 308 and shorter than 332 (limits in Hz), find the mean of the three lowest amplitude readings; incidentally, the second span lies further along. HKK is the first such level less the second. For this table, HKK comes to 13.5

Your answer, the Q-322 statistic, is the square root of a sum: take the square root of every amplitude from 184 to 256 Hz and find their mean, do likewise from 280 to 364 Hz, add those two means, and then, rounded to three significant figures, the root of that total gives 3.76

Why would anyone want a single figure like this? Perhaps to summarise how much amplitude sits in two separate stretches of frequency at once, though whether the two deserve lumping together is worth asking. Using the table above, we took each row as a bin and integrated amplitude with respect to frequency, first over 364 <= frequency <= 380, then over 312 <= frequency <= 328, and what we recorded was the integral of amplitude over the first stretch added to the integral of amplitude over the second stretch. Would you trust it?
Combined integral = 1405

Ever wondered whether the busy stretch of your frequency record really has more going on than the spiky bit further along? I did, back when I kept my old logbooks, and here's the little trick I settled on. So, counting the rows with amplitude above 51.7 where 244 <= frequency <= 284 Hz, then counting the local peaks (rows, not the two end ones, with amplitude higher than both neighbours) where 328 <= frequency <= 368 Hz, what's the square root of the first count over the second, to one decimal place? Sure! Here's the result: 1.4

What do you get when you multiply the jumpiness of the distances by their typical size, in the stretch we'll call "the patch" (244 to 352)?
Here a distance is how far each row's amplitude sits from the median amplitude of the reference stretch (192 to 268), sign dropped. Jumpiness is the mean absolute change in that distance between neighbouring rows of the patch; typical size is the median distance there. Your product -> 10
